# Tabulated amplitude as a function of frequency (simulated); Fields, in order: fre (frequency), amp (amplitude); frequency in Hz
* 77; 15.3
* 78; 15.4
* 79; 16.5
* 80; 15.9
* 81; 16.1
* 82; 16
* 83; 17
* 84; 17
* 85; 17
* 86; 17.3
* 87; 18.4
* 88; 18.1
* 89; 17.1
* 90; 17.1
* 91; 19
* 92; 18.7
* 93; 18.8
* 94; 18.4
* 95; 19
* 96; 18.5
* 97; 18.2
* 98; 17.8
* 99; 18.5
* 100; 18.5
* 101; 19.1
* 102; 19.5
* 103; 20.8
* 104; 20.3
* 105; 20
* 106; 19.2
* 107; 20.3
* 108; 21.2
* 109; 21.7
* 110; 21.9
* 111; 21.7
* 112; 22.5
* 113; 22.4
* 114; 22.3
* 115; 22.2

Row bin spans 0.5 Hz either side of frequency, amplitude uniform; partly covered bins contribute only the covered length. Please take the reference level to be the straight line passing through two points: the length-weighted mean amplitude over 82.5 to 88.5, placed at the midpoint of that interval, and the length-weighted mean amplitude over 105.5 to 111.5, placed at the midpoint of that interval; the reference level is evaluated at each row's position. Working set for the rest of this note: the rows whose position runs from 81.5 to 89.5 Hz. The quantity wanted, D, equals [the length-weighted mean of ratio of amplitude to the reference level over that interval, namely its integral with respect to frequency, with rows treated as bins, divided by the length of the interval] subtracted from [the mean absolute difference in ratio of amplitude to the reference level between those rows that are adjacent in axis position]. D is -0.955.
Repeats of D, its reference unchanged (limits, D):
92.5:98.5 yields -0.943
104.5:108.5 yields -0.932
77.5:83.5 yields -0.933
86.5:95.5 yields -0.964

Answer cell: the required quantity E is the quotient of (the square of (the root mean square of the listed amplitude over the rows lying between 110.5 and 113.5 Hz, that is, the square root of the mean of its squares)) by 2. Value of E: 246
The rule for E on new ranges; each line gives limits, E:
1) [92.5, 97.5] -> 173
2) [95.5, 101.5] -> 170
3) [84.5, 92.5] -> 159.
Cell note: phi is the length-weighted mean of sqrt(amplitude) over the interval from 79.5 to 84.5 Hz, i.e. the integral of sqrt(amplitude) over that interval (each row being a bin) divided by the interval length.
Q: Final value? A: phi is 4.0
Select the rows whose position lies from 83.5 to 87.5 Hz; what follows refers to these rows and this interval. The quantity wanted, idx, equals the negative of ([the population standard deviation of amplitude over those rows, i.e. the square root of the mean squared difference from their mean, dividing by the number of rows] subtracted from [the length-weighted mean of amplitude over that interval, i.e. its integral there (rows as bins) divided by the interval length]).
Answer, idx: -16.8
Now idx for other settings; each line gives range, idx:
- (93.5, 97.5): -18.2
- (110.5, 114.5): -21.9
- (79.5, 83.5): -15.8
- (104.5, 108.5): -19.5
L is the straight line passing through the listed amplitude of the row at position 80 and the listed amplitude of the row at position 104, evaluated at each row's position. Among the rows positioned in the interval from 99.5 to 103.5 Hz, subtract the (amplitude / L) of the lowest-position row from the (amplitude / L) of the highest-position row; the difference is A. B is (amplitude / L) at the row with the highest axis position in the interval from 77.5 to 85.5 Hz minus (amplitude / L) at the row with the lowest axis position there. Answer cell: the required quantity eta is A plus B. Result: 0.108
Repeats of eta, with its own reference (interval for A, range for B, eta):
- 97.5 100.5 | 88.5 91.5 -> 0.105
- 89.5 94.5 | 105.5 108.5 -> 0.111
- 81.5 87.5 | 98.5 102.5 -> 0.111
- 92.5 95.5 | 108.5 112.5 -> 0.001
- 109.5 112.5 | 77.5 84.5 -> 0.041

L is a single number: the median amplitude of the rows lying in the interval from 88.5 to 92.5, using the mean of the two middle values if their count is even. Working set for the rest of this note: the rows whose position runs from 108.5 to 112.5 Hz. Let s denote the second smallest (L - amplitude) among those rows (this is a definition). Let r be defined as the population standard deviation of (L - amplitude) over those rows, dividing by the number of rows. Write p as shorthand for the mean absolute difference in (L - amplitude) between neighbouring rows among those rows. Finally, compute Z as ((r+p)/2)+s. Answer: -3.6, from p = 0.40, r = 0.33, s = -4.0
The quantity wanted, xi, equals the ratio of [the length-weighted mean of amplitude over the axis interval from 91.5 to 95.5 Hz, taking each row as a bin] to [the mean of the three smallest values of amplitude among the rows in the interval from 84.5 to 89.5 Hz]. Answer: 1.09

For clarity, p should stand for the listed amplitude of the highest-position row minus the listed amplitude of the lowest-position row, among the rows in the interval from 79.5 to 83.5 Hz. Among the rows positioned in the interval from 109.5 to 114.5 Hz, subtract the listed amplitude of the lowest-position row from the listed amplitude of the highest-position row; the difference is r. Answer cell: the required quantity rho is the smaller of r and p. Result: 0.40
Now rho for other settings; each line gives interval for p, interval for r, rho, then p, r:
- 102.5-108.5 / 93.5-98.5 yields -0.60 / 0.4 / -0.6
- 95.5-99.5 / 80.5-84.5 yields 0.00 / 0.0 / 0.9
